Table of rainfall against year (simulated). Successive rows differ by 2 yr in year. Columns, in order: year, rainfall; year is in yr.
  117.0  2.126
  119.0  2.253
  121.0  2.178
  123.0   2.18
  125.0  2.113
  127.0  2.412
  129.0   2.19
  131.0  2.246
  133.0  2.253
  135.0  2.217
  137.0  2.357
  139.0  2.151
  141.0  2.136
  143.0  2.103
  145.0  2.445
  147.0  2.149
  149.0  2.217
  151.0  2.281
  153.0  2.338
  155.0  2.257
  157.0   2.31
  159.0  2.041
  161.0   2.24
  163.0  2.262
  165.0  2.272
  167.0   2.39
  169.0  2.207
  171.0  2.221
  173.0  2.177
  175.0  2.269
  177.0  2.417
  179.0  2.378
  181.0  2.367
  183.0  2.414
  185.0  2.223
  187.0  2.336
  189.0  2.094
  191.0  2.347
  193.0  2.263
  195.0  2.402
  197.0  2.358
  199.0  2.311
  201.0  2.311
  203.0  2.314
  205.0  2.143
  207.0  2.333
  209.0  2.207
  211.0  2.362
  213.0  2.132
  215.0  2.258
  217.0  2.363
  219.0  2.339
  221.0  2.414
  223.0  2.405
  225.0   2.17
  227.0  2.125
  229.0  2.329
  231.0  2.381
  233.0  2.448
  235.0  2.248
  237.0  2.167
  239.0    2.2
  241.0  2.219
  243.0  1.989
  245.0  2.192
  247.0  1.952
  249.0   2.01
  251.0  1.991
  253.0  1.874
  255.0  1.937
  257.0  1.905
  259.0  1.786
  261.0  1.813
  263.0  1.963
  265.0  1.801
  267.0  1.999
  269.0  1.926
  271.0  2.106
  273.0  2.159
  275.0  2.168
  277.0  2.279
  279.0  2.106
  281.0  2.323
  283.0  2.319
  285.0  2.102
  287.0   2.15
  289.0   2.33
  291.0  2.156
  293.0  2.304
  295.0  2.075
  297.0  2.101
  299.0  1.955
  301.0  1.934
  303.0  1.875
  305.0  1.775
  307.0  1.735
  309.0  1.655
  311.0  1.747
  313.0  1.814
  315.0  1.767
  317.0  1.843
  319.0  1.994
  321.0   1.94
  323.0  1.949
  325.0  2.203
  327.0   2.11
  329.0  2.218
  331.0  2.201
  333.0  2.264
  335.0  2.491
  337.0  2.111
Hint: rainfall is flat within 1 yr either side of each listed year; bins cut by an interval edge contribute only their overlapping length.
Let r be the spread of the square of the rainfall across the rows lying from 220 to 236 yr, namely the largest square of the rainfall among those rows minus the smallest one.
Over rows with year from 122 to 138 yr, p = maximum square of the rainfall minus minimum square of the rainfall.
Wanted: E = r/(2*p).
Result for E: 0.55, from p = 1.35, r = 1.48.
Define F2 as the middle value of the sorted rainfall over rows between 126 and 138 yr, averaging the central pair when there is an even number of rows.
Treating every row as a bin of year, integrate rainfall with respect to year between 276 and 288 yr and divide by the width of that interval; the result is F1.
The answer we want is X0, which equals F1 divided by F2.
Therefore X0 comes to 0.98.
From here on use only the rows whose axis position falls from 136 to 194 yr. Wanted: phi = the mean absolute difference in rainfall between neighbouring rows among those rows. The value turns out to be 0.118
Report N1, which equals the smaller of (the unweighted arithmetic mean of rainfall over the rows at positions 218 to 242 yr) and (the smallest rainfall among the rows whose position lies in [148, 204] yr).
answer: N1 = 2.04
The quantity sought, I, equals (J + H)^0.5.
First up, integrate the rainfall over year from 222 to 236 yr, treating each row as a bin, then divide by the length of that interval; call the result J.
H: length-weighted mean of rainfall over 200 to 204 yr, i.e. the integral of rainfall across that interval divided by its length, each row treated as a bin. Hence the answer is 2.15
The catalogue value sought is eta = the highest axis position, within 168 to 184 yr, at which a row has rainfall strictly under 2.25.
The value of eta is 173.0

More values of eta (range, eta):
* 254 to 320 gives 319.0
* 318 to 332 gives 331.0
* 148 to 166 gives 161.0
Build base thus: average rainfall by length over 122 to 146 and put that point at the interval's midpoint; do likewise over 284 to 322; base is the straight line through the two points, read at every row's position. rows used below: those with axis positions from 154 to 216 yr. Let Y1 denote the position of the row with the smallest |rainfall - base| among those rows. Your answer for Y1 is 173.0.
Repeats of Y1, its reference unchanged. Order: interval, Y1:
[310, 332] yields 321.0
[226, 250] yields 249.0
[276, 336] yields 321.0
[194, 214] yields 205.0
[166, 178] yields 173.0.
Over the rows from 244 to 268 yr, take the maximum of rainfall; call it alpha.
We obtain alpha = 2.192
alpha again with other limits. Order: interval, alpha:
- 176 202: 2.417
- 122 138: 2.412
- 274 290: 2.33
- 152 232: 2.417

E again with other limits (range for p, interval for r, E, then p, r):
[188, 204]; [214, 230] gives 0.47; 1.38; 1.31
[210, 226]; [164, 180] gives 0.43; 1.28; 1.10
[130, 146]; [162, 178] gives 0.35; 1.56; 1.10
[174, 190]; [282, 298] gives 0.39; 1.46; 1.12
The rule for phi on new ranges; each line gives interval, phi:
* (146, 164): 0.102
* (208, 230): 0.121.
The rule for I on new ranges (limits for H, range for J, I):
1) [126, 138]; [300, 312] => 2.02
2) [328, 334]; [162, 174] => 2.12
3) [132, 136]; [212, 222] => 2.13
